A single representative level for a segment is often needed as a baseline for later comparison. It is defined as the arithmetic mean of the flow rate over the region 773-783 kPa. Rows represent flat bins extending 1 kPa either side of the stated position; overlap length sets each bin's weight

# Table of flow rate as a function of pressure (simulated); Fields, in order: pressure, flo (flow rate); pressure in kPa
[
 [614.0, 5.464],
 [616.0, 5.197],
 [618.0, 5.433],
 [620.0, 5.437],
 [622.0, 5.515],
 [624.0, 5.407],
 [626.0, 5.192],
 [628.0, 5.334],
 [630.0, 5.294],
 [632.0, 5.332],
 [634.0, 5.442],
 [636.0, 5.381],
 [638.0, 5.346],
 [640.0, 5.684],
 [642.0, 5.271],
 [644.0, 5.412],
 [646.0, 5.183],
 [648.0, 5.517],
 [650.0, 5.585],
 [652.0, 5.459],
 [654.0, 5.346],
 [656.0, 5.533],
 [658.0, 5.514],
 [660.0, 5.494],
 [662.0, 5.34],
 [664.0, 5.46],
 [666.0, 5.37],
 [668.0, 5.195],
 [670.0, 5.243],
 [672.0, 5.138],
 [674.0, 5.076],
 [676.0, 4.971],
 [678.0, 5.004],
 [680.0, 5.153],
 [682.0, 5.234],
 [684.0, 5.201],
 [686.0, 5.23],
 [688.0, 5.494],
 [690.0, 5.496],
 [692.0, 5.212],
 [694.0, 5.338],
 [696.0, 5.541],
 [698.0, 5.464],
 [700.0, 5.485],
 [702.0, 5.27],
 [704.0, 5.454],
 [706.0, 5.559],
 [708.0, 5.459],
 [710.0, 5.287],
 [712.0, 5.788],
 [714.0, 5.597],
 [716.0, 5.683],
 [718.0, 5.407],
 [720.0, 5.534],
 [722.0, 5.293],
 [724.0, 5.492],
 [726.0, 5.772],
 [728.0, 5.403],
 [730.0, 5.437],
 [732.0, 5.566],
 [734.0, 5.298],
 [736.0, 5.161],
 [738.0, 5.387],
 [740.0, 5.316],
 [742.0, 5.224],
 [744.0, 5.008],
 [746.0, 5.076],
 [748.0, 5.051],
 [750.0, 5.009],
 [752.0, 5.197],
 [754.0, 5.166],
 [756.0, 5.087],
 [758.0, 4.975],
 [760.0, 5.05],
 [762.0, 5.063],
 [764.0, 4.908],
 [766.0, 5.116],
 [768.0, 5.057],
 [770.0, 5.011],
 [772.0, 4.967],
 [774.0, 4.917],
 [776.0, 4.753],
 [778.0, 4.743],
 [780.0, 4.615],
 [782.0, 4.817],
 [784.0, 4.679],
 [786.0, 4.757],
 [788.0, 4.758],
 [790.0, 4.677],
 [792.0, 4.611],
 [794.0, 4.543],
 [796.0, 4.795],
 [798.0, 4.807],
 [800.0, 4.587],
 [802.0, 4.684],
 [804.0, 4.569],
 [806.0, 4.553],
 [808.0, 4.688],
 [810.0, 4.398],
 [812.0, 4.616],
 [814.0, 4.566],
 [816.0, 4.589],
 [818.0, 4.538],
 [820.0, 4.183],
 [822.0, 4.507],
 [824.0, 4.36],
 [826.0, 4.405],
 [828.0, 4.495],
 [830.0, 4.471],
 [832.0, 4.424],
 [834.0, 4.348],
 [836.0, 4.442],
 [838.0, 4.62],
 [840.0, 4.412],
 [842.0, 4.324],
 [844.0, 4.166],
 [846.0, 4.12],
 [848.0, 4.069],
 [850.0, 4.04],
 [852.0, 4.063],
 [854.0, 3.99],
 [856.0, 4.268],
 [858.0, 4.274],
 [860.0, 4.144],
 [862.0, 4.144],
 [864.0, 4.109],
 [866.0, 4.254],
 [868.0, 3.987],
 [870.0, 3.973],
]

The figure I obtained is 4.8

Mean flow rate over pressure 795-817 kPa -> 4.62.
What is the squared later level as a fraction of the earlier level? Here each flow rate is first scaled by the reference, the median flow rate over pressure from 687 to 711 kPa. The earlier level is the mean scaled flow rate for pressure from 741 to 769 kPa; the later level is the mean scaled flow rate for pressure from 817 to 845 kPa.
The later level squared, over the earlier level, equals 0.70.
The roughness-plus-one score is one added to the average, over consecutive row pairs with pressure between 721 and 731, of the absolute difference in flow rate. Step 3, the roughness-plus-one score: 1.22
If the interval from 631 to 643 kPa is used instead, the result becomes 1.19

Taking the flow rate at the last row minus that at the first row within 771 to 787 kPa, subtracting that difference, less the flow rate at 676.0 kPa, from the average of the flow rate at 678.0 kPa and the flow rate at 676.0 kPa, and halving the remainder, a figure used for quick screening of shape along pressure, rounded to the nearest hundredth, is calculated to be 5.08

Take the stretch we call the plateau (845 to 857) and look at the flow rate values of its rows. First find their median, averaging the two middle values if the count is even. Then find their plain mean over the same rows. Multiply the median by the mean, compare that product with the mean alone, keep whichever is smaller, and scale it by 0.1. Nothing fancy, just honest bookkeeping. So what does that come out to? 0.41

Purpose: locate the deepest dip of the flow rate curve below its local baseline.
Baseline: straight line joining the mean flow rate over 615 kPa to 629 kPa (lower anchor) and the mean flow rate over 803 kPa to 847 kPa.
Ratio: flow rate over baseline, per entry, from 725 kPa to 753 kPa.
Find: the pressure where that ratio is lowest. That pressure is 744.0 kPa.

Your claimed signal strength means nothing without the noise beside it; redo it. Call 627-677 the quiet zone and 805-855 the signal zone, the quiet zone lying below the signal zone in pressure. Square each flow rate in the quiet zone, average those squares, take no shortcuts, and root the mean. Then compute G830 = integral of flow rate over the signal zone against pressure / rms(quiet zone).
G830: 40.8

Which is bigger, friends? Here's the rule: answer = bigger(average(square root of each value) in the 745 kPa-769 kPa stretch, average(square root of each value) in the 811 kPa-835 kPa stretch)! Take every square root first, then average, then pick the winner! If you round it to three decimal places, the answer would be 2.250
